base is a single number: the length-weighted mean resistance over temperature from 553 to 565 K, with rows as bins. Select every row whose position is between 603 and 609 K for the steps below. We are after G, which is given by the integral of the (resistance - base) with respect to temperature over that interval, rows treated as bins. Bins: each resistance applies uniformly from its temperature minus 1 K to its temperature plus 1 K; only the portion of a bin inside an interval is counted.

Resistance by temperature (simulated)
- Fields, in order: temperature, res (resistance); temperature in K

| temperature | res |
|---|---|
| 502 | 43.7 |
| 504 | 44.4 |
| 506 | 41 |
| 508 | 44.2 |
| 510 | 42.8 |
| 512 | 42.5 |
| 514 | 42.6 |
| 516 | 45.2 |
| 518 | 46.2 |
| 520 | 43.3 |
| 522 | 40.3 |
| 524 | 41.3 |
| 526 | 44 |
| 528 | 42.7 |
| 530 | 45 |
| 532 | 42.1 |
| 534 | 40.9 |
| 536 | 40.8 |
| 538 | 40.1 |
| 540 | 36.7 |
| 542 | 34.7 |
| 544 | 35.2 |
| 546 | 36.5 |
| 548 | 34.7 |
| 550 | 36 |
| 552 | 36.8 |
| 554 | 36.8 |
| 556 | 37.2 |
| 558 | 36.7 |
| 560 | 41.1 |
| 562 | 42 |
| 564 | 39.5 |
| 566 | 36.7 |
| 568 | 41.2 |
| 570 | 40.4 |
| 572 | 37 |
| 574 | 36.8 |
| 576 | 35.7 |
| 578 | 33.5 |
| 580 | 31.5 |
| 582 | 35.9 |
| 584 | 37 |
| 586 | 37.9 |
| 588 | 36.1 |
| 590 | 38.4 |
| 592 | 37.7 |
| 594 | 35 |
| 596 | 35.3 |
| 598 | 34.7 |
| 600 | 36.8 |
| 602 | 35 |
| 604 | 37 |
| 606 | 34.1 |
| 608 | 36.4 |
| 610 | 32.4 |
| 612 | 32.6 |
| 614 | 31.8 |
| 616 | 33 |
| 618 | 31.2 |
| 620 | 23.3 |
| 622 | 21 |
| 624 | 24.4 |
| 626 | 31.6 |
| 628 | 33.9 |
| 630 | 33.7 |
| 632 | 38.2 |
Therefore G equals -18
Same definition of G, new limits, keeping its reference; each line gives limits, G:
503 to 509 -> 26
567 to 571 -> 8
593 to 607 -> -49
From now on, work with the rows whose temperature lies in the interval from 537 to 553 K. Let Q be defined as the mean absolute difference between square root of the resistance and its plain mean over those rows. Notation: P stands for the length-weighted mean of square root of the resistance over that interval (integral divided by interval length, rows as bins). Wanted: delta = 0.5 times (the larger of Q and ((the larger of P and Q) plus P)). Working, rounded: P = 6.03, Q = 0.10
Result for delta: 6.03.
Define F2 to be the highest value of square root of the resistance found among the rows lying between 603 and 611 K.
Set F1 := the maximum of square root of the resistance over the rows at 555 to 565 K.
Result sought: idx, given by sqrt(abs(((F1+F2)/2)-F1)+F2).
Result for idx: 2.51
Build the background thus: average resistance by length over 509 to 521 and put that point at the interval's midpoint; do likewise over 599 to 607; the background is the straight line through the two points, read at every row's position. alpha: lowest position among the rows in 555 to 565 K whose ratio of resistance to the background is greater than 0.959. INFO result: 560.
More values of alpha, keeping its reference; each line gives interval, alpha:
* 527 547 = 528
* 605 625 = 606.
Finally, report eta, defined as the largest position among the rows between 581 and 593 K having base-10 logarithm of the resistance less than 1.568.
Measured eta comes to 588 K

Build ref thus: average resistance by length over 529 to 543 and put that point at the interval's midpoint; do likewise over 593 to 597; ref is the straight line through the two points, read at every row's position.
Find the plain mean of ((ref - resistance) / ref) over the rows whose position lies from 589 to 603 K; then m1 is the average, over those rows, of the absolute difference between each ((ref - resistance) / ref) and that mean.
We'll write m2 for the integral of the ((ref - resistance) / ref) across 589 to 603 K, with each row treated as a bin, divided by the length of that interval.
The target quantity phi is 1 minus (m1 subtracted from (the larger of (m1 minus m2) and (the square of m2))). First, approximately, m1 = 0.03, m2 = -0.030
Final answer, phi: 0.97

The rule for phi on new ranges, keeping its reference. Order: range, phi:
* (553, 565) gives 0.98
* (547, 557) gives 1.02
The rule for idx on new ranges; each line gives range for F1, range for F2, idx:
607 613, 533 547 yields 2.56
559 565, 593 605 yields 2.51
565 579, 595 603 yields 2.50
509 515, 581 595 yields 2.52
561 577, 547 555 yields 2.50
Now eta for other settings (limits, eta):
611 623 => 622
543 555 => 554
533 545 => 544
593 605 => 602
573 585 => 582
